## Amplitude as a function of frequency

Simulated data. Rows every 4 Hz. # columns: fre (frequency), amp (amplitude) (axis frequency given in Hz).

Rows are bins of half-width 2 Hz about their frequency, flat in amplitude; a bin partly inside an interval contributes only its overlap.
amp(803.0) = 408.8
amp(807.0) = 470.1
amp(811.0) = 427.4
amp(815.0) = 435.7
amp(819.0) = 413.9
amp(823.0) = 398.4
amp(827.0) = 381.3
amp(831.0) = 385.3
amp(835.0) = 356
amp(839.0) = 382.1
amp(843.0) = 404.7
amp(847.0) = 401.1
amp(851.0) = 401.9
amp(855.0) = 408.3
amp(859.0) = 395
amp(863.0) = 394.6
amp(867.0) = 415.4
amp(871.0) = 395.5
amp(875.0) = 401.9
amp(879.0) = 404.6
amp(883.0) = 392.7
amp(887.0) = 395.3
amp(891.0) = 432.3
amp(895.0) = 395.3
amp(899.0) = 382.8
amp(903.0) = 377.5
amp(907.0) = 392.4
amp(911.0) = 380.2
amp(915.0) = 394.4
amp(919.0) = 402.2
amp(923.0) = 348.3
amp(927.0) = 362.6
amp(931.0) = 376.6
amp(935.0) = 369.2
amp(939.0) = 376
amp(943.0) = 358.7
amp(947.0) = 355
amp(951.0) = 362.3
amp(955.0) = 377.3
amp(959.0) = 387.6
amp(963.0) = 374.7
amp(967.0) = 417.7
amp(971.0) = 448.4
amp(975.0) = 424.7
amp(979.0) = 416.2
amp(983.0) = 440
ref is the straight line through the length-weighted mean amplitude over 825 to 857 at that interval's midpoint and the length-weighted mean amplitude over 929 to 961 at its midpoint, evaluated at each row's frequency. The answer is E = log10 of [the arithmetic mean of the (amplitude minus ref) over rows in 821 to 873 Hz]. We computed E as 0.69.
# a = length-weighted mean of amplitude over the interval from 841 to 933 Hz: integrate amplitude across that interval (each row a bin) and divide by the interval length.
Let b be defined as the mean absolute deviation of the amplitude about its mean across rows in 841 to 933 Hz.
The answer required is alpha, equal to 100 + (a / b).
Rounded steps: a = 394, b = 11.9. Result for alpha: 133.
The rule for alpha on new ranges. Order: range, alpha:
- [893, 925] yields 132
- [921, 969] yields 129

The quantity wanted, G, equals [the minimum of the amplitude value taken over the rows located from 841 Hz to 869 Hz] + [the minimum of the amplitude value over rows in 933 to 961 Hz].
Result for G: 750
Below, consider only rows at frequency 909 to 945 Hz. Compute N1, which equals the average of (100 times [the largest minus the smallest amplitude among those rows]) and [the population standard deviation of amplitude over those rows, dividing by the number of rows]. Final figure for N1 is 2703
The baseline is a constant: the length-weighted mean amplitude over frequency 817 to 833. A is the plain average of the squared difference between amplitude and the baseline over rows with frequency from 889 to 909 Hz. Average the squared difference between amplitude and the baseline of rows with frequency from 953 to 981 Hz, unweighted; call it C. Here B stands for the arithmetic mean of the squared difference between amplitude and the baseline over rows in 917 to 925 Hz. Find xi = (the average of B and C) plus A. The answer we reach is 1319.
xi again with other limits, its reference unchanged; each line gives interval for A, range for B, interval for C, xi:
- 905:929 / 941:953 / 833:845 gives 1524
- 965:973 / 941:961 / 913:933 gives 2490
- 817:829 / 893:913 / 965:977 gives 971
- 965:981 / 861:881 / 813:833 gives 1483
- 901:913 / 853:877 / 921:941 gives 678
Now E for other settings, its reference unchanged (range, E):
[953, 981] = 1.61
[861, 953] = 0.90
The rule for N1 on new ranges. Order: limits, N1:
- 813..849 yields 3996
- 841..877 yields 1043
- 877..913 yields 2748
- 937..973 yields 4684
